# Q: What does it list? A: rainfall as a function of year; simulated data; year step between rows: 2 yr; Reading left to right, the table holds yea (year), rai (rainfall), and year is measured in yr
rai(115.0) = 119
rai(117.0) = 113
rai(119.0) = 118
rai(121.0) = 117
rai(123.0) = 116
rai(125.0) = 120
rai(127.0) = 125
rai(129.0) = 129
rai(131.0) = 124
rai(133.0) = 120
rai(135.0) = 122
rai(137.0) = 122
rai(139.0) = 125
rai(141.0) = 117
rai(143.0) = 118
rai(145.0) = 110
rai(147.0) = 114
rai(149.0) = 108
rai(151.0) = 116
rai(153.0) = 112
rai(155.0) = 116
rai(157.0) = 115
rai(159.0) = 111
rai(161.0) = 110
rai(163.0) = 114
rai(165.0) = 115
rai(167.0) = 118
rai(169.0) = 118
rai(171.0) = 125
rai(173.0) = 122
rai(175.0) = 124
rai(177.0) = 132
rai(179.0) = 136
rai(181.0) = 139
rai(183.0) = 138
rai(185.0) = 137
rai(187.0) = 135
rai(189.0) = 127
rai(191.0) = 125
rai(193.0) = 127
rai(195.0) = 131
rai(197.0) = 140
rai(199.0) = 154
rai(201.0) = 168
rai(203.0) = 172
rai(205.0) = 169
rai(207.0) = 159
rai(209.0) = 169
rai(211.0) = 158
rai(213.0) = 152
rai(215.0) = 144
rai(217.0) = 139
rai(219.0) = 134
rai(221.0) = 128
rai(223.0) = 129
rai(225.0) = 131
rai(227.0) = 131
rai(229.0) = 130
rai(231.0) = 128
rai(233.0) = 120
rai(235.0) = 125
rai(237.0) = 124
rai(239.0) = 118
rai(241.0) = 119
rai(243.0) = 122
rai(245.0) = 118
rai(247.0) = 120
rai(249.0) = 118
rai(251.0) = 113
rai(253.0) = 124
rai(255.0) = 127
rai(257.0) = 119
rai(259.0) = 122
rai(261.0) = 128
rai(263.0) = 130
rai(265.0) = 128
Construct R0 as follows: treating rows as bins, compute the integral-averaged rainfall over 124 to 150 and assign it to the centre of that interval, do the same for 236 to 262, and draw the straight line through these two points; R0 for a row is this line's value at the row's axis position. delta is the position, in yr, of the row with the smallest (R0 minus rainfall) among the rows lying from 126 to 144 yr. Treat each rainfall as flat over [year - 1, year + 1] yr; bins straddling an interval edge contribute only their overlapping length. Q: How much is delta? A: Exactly 129.0 yr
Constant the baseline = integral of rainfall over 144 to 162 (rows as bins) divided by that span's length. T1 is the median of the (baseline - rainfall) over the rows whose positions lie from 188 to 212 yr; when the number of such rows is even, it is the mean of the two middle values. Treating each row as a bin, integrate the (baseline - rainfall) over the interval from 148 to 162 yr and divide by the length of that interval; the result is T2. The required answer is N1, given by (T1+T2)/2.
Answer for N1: -22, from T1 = -44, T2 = 0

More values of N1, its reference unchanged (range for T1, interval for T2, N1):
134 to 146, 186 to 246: -16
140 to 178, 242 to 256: -6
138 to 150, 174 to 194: -11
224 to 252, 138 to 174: -6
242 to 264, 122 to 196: -10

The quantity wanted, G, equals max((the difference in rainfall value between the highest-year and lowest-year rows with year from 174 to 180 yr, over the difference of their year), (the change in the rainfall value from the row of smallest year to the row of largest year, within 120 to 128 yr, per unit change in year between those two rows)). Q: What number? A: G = 3.0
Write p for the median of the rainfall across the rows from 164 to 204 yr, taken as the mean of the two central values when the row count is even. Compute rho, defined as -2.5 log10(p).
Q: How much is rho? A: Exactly -5.30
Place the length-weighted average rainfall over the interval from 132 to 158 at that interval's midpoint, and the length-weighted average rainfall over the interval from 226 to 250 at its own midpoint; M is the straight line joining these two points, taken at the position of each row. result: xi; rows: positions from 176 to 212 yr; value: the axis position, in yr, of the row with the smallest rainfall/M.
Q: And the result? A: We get 191.0 yr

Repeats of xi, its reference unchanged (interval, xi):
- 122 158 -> 149.0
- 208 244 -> 239.0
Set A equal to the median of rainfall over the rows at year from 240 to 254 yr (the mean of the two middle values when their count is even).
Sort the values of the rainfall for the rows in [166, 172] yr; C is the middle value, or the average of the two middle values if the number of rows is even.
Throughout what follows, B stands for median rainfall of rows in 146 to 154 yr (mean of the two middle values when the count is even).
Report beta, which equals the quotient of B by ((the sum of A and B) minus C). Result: 0.99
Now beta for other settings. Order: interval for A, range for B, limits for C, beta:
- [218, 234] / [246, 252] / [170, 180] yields 0.96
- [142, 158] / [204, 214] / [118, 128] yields 1.02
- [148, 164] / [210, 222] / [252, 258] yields 1.08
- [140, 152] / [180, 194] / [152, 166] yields 0.99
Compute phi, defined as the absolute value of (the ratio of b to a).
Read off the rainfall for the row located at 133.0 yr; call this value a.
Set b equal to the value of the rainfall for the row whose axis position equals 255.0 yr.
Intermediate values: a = 120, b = 127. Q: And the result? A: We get 1.06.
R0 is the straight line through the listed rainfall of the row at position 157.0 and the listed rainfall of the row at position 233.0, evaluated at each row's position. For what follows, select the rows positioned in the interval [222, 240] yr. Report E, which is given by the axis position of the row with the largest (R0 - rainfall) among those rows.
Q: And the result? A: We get 239.0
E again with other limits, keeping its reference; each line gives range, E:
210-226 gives 221.0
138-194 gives 149.0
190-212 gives 191.0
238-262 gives 251.0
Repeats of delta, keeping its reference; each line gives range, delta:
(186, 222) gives 203.0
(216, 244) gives 217.0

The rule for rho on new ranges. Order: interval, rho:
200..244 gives -5.29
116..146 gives -5.20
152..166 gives -5.14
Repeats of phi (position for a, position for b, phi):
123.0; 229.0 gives 1.12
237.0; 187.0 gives 1.09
